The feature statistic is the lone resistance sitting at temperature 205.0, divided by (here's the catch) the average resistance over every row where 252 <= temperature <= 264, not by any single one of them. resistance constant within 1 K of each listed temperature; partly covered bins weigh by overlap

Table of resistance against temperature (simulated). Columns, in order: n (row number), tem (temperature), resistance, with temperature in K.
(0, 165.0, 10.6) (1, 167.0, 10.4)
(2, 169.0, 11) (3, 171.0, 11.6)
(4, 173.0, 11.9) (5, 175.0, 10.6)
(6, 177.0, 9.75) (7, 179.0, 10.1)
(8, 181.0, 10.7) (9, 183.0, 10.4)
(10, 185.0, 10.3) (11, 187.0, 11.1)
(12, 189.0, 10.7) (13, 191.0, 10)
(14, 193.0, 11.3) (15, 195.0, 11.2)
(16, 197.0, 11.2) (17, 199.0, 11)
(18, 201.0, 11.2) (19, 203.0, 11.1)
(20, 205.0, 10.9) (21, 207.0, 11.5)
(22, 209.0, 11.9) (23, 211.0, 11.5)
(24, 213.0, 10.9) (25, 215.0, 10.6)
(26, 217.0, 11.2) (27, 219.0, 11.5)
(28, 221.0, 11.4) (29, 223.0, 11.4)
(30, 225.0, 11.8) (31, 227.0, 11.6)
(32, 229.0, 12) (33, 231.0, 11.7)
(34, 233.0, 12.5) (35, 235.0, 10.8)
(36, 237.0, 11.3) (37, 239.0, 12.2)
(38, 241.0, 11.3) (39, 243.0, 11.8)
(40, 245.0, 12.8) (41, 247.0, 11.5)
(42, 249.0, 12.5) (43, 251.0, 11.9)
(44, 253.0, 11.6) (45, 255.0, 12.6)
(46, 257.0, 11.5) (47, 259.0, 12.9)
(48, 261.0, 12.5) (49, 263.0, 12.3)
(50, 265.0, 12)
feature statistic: 0.89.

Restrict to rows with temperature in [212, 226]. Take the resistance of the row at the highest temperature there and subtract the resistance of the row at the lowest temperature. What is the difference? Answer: 0.9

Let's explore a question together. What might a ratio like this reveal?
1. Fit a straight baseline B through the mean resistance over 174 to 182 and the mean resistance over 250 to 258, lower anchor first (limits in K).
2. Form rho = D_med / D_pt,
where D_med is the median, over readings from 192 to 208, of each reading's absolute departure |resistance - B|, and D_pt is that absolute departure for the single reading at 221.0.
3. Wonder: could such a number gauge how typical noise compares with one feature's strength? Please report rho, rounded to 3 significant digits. 2.33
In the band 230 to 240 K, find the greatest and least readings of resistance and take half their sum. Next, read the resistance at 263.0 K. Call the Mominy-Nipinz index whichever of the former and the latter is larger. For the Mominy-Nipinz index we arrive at 12.3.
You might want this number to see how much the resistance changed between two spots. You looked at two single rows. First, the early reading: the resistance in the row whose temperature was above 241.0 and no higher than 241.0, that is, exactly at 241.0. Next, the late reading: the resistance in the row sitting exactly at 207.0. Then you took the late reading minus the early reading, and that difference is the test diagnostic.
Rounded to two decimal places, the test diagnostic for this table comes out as 0.20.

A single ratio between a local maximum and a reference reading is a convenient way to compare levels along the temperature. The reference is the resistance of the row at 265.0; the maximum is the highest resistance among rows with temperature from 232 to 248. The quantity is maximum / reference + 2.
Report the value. 3.07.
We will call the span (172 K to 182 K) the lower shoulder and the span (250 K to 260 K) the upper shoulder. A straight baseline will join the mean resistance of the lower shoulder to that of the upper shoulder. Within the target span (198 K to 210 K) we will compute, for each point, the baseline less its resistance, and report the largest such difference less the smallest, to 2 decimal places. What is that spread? 0.92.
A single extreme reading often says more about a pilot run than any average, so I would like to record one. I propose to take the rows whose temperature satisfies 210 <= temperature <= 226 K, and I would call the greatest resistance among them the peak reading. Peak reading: 11.8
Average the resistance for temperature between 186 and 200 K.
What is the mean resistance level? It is 10.9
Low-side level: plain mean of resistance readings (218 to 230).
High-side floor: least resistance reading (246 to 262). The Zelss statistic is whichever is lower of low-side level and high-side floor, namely 11.5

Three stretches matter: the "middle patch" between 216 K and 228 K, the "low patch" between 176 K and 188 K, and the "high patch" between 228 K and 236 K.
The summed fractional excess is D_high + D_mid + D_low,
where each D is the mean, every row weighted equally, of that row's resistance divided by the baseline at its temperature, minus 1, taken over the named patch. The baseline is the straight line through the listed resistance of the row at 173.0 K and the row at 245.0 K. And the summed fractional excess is -0.287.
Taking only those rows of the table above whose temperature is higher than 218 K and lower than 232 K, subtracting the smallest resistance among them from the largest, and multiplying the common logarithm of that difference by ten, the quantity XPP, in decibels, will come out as -2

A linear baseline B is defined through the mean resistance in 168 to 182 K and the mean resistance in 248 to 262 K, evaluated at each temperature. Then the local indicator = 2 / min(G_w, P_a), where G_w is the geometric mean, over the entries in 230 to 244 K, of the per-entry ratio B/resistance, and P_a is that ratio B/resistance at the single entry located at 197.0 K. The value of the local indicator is 2.00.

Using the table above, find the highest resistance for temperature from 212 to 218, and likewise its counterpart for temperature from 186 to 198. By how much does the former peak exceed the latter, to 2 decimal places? -0.10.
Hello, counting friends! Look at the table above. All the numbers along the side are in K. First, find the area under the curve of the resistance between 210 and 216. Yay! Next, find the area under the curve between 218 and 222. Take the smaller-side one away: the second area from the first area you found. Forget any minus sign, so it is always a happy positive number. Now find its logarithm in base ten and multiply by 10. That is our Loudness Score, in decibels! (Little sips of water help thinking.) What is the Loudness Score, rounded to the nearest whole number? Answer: 13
